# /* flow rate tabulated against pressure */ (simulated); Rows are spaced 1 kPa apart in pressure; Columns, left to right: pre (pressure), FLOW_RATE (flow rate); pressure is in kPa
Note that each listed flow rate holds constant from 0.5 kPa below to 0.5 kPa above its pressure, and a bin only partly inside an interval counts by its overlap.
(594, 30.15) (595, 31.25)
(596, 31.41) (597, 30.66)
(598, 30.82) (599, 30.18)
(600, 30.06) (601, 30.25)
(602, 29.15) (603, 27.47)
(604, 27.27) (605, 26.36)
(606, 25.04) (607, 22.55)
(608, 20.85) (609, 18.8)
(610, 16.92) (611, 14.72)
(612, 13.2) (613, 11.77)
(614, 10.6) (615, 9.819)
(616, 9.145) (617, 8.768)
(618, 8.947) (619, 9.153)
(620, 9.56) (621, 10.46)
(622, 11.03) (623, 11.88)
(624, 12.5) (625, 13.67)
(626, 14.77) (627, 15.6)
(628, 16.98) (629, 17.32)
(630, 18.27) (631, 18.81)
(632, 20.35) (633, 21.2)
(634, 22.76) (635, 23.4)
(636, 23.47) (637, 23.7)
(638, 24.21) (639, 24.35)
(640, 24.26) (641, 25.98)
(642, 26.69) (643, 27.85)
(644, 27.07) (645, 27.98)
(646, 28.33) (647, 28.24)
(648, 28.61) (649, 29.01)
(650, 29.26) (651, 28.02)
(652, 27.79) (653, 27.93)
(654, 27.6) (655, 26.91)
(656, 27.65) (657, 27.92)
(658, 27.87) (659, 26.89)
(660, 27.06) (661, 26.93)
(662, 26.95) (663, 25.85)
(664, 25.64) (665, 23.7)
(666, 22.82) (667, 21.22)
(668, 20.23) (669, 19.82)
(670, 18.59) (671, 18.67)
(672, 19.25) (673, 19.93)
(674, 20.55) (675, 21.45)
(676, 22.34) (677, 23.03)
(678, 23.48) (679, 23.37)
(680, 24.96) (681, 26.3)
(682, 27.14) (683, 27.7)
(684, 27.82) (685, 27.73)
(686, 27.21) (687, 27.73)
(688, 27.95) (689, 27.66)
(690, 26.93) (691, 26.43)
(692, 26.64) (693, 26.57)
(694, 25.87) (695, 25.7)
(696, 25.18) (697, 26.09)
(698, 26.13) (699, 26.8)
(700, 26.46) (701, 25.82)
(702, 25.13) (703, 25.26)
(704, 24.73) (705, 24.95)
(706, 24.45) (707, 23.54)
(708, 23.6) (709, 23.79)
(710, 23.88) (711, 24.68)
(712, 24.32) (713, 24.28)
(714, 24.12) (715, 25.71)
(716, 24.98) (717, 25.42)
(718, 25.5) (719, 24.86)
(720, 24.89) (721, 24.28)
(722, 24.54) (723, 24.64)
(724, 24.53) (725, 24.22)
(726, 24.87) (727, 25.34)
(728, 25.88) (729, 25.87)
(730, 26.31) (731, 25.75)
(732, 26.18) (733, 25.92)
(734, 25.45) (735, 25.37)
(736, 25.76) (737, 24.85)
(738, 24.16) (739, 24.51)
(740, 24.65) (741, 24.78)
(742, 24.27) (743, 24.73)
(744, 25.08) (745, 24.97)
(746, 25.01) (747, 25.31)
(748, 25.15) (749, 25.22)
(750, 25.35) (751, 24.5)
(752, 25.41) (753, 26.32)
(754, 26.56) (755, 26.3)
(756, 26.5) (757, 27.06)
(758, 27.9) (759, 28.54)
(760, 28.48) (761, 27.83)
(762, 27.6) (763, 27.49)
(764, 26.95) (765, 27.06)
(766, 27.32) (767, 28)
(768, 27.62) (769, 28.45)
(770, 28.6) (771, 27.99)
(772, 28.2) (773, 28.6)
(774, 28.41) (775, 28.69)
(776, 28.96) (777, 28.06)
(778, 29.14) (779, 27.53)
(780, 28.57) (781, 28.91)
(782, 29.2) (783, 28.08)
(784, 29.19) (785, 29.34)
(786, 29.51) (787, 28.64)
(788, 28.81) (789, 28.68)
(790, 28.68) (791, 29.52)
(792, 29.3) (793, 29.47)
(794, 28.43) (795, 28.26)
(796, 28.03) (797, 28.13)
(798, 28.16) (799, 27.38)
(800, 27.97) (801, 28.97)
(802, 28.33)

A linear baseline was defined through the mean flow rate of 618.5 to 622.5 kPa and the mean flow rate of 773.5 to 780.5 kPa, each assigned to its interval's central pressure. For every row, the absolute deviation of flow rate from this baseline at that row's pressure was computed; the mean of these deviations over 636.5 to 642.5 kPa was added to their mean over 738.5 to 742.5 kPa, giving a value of 13.0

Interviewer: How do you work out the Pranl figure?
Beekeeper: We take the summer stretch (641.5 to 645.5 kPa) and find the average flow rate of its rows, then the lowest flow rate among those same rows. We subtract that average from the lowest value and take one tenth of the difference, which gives -0.071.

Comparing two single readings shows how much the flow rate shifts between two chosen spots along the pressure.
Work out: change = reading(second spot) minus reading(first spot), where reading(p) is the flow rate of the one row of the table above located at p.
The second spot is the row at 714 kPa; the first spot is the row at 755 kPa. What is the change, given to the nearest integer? -2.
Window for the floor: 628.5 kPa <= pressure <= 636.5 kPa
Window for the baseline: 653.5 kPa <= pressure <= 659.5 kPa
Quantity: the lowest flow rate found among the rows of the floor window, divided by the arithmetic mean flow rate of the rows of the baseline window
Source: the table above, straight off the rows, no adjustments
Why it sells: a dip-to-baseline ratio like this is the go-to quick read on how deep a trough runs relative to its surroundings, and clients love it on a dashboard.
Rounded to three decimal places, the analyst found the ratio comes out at 0.630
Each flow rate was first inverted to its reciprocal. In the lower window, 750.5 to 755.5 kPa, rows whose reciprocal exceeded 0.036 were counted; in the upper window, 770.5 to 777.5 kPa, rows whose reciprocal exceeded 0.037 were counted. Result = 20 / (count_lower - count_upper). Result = 4.0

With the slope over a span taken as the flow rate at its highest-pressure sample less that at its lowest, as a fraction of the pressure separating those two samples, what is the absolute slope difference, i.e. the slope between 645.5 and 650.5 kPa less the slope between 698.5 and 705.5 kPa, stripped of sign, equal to 0.54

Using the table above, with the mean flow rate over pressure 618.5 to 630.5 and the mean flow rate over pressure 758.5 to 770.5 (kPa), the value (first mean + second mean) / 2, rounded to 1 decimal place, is 20.6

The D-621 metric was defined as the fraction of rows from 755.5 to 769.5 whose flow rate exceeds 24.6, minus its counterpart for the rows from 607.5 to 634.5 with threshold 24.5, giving 1.00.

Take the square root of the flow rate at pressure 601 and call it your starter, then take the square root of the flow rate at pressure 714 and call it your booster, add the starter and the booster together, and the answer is 10.4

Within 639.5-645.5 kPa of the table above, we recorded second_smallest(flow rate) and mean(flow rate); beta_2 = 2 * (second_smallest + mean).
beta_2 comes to 105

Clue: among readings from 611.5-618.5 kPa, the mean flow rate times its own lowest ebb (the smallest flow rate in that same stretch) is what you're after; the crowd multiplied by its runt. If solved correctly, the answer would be 90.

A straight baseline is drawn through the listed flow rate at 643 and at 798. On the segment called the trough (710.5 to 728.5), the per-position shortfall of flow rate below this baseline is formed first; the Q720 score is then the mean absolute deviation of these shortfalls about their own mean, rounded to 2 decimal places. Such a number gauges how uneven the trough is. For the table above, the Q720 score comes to 0.43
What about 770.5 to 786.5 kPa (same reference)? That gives 0.46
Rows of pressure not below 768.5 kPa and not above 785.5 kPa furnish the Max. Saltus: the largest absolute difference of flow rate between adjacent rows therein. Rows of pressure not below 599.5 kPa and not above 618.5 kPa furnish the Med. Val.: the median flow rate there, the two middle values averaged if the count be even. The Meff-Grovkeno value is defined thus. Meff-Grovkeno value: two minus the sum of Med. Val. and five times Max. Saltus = -25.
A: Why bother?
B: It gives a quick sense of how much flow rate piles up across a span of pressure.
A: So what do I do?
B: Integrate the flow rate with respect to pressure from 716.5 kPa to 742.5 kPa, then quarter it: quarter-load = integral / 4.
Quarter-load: 163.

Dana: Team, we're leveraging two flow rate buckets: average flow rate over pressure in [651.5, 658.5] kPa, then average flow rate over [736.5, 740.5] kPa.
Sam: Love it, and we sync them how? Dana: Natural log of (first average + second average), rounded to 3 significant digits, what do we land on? 3.96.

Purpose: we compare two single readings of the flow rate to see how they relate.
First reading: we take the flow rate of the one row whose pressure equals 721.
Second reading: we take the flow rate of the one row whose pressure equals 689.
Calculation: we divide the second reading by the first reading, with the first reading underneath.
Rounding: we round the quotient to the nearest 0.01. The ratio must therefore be 1.14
